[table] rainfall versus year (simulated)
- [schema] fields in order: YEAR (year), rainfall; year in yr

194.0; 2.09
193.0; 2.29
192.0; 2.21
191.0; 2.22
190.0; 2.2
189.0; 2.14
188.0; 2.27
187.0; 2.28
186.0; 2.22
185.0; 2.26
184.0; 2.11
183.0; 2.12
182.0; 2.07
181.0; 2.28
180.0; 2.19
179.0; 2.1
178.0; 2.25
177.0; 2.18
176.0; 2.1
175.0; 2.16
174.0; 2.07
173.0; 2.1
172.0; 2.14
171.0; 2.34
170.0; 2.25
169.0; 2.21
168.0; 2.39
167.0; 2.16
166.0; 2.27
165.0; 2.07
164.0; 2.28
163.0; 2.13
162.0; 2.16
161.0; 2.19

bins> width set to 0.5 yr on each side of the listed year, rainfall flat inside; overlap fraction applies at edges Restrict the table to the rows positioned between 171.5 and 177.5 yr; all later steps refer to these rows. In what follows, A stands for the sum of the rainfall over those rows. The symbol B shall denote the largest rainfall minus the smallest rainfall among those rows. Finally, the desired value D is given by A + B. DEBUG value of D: 13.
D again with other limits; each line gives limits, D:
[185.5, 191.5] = 13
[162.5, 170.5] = 18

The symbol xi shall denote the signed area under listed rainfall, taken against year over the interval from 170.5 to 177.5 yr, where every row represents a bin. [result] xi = 15.1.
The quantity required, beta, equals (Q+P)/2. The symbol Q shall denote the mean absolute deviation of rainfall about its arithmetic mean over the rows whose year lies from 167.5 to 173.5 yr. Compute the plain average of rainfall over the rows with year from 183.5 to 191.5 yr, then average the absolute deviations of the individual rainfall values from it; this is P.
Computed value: 0.068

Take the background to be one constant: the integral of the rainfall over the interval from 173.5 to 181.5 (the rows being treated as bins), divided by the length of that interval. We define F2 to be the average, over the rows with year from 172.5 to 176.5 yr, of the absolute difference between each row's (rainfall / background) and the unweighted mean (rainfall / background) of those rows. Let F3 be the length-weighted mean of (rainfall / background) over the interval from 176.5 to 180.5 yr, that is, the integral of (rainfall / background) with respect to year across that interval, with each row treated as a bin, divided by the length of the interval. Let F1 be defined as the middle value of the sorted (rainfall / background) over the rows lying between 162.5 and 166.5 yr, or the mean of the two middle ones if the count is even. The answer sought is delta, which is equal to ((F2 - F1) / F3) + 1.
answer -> 0.00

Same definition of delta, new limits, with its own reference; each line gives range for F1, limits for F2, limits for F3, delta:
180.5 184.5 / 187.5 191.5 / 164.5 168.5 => 0.07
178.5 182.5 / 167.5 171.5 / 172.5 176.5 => 0.01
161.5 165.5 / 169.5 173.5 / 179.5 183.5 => 0.05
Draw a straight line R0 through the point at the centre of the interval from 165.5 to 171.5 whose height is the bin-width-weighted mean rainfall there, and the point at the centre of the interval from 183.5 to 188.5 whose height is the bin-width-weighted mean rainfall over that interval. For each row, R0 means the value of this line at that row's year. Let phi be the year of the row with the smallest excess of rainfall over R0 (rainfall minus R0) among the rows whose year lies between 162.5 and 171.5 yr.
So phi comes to 165.0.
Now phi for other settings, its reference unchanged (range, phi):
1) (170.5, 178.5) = 174.0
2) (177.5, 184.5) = 182.0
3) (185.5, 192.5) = 189.0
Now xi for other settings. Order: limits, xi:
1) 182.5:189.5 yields 15.4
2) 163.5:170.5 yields 15.6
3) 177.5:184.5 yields 15.1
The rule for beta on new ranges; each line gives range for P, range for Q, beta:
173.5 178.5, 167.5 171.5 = 0.061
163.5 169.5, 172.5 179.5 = 0.067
